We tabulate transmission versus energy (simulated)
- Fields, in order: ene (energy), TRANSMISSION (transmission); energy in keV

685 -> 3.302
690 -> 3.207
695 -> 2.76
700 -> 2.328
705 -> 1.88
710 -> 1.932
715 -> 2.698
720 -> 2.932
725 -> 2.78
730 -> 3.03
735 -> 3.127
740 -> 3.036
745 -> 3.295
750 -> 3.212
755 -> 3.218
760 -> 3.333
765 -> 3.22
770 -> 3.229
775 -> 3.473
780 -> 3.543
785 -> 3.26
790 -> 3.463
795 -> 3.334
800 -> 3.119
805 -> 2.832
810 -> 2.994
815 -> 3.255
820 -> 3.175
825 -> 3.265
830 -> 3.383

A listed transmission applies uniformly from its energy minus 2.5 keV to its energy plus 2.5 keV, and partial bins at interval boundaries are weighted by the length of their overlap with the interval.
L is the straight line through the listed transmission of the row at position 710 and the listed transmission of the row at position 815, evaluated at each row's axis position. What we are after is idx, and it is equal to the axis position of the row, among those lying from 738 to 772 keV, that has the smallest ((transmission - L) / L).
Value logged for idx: 770 keV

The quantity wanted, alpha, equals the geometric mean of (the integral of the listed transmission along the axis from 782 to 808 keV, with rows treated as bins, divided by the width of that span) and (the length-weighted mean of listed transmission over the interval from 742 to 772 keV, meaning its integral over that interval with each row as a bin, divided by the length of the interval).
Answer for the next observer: 3.23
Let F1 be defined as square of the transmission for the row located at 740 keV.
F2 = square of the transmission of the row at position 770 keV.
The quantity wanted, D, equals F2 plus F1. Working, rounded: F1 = 9.2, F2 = 10.4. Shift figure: 19.6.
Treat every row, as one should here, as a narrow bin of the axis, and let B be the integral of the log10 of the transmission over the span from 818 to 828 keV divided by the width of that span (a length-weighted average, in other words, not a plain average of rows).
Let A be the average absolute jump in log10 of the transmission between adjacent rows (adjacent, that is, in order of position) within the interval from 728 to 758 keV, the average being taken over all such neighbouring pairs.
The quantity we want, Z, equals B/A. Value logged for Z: 34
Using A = 0.015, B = 0.509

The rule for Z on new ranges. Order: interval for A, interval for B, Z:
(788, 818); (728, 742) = 16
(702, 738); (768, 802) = 12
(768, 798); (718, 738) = 20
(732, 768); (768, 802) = 35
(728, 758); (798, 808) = 32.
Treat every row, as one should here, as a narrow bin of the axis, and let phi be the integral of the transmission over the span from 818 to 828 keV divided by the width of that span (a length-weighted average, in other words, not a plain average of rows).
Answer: 3.2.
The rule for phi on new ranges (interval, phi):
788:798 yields 3.4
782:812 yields 3.2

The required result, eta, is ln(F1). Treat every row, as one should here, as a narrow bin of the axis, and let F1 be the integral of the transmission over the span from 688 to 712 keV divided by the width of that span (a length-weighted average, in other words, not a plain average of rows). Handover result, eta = 0.88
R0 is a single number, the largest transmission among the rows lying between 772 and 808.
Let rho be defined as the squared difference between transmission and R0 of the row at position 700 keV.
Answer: 1.48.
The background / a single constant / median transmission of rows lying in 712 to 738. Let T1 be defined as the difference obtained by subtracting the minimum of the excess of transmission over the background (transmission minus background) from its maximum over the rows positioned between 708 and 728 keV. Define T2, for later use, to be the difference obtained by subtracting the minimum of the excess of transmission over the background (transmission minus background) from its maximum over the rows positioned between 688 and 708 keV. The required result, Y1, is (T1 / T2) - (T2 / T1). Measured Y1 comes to -0.6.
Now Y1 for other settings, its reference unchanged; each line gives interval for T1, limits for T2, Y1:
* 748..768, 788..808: -5.0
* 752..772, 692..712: -7.5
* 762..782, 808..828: 0.4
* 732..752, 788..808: -2.0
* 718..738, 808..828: 0.5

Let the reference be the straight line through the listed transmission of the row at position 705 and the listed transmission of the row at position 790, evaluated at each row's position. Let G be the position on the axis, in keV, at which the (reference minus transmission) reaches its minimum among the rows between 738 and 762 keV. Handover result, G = 745 keV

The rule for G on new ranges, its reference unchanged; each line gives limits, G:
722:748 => 735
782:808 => 790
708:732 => 720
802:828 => 815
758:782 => 760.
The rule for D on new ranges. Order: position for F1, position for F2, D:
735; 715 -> 17.1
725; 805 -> 15.7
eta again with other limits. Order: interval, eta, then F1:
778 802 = 1.21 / 3.34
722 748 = 1.12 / 3.05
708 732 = 0.99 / 2.68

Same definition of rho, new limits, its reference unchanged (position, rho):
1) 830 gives 0.03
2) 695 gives 0.61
